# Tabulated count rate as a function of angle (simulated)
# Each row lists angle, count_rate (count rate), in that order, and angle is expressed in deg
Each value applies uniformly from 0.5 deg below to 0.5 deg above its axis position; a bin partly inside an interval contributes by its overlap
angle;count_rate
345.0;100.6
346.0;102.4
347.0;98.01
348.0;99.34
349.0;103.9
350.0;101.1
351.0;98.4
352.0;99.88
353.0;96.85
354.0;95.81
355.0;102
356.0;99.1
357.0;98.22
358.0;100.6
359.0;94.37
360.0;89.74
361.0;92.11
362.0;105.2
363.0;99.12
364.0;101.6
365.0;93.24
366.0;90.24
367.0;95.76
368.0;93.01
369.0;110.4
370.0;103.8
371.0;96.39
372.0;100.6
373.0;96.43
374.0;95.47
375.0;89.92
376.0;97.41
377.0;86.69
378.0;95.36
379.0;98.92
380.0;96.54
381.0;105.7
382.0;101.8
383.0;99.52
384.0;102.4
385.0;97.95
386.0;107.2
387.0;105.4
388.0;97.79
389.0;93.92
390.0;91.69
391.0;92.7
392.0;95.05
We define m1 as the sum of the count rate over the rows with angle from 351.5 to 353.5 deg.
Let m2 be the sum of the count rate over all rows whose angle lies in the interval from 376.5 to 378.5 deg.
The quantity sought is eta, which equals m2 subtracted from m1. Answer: 15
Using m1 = 197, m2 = 182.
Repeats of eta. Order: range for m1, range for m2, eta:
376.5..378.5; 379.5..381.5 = -20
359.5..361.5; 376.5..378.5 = 0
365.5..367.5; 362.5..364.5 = -15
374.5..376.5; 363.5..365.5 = -8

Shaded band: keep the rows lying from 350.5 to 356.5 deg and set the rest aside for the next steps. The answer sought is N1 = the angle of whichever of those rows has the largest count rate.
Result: 355.0 deg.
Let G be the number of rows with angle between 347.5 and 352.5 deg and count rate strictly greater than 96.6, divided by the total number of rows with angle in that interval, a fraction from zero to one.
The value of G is 1.0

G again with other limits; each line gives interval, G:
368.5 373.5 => 0.6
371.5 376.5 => 0.4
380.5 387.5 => 1.0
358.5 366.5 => 0.4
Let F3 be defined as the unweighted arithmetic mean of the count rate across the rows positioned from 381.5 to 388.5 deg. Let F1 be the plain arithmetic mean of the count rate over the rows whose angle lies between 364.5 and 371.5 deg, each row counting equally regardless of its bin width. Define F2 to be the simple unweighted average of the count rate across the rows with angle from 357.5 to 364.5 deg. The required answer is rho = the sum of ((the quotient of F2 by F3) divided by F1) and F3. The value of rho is 102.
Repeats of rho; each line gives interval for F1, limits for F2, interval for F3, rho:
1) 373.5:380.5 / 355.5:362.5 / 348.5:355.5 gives 100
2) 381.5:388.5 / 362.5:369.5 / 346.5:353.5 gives 100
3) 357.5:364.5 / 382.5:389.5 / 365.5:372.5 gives 99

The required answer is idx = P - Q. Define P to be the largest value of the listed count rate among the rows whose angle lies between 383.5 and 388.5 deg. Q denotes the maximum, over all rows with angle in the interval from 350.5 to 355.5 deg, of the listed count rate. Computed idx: 5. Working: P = 107.2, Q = 102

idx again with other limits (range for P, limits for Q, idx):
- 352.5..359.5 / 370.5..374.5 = 1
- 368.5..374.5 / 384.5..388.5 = 3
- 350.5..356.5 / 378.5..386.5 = -5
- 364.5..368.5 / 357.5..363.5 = -9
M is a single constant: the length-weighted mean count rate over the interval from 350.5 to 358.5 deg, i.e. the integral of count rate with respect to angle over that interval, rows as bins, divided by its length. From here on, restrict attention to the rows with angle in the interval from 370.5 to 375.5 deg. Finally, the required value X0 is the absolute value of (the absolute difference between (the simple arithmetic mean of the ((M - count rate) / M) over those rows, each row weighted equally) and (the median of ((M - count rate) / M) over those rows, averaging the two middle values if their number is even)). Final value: 0.006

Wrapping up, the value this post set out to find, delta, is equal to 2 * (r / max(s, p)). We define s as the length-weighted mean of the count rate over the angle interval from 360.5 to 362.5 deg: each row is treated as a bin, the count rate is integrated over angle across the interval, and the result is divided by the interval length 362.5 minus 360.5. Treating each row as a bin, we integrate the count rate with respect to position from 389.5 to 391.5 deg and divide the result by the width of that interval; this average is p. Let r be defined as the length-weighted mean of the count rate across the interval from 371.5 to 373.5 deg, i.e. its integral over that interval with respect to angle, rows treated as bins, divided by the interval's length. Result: 2.00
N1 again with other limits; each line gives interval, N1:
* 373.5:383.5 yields 381.0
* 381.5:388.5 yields 386.0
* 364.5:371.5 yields 369.0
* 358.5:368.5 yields 362.0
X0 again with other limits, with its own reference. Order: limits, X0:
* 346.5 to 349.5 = 0.011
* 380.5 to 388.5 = 0.001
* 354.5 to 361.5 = 0.016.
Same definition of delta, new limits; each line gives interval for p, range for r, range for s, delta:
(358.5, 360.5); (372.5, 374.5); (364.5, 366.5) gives 2.08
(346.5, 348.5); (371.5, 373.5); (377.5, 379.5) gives 2.00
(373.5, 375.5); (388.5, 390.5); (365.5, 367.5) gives 2.00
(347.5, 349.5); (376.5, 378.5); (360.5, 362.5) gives 1.79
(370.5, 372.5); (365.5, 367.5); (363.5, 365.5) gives 1.89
